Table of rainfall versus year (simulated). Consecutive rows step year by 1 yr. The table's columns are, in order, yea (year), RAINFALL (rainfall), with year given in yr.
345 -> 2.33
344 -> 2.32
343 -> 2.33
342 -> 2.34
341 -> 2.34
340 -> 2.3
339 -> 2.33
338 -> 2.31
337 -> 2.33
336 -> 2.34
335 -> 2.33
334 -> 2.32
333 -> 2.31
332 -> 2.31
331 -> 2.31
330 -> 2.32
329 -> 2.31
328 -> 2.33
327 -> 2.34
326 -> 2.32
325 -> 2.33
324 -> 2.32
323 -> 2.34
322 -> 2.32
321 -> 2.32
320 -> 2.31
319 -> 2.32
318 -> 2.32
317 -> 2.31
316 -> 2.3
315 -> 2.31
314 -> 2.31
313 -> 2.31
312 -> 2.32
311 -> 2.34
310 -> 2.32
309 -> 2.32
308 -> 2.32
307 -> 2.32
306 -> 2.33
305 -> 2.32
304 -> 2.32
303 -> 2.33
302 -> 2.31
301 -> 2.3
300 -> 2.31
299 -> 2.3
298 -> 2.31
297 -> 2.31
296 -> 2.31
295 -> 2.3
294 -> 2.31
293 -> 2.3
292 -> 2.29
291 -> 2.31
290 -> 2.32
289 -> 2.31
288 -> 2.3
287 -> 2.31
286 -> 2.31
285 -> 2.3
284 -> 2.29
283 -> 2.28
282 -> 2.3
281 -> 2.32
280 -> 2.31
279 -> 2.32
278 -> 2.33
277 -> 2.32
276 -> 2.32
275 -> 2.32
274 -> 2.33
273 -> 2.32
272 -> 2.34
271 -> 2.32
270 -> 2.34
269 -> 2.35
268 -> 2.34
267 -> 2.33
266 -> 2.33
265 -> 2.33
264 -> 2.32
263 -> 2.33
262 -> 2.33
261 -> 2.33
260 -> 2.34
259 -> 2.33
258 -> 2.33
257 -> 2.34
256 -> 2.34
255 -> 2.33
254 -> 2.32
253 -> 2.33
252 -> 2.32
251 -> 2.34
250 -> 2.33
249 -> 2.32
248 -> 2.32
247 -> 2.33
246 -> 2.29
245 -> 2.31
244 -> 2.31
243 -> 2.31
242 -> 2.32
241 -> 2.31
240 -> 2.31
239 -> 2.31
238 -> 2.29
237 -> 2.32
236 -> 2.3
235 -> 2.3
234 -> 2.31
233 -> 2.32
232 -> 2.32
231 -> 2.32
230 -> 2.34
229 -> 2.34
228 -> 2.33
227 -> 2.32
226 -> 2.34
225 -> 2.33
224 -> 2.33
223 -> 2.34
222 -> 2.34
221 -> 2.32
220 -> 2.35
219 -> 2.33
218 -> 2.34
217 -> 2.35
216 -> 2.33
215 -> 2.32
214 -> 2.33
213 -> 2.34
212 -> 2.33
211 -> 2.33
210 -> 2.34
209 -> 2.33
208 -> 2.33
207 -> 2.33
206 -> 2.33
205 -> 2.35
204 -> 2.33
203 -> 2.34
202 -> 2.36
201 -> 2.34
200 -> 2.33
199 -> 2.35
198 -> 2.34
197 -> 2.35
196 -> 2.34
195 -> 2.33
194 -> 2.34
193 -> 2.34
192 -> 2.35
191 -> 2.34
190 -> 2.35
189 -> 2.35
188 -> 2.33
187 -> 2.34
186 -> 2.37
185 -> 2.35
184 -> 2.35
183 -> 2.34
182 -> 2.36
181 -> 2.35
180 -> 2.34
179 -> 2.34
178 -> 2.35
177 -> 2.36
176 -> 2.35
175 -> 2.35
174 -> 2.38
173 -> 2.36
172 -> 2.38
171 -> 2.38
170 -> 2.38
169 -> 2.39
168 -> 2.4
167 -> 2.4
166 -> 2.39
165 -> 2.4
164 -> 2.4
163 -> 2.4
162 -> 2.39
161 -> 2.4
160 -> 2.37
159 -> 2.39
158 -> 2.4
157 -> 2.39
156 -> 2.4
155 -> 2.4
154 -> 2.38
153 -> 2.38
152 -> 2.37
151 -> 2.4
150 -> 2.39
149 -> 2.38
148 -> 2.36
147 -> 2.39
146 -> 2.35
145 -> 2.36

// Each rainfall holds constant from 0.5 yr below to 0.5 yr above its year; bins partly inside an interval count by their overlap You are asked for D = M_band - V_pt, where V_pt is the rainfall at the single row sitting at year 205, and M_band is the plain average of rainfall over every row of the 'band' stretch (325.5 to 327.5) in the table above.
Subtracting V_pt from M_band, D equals -0.020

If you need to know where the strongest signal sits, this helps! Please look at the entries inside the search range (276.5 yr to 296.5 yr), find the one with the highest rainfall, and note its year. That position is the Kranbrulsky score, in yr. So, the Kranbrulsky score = 278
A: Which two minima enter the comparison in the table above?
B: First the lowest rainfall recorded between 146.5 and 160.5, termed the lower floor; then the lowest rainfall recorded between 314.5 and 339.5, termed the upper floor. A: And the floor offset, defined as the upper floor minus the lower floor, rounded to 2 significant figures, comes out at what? -0.060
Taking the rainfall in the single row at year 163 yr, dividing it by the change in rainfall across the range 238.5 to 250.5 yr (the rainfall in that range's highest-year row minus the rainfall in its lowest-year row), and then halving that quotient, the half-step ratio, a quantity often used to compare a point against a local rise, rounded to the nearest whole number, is 60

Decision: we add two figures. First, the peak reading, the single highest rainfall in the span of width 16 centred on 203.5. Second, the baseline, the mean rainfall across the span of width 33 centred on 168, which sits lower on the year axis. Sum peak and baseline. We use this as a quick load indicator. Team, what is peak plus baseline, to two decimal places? 4.74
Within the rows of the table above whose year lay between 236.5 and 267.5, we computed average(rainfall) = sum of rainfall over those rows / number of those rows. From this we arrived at 2.32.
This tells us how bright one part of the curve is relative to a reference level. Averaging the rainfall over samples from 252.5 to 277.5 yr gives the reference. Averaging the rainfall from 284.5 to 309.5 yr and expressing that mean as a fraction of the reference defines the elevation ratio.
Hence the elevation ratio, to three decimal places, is 0.992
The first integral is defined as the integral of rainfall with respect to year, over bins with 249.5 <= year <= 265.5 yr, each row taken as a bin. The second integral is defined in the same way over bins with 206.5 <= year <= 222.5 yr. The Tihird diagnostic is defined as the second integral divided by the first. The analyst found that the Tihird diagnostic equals 1.00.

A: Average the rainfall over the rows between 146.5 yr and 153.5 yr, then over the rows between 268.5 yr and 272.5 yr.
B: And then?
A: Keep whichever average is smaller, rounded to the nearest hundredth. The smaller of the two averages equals 2.34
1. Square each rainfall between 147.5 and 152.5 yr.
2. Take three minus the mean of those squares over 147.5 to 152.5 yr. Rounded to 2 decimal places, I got -2.66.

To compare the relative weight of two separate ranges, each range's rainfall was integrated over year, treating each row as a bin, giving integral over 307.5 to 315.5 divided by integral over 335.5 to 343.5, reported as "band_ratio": 1.00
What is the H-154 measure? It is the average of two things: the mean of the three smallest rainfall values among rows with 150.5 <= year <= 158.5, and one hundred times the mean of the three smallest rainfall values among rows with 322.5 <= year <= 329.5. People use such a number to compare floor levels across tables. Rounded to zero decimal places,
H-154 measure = 117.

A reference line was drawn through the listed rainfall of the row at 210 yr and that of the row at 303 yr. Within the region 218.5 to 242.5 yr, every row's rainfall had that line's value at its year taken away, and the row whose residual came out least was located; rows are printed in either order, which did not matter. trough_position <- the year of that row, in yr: 238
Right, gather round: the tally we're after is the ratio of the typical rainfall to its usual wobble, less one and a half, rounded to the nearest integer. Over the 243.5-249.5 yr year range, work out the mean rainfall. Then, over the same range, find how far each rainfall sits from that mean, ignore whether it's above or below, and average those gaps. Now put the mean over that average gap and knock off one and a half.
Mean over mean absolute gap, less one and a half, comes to 230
